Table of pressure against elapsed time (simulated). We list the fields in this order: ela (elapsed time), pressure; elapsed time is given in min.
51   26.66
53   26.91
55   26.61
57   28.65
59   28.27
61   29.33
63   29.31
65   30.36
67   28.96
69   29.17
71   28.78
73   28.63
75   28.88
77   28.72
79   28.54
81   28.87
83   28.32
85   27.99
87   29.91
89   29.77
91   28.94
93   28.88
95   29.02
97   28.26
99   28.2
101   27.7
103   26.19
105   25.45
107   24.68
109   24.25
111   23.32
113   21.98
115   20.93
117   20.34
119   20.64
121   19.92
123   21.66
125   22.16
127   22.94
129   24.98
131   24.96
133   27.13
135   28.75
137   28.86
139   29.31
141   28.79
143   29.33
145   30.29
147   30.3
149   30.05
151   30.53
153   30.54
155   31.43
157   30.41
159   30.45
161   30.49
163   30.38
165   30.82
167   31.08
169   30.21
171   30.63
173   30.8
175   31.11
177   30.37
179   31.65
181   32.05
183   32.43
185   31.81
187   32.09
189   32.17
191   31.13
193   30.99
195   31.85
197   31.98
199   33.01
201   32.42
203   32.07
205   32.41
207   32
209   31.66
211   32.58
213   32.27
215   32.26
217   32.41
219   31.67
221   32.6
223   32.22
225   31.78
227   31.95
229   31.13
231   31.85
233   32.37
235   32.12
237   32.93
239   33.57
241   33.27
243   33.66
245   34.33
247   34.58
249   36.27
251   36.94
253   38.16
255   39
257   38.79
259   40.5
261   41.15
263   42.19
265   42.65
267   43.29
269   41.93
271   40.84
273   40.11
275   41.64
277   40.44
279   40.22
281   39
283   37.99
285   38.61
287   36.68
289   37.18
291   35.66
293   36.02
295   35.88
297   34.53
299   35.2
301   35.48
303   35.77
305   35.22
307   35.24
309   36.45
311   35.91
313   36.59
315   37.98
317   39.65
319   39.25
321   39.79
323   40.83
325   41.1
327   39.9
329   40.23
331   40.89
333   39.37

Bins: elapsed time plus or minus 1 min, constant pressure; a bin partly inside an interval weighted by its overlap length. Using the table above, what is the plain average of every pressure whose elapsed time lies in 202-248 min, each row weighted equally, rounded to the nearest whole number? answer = 33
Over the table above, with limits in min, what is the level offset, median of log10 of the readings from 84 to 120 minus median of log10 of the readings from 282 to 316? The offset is -0.12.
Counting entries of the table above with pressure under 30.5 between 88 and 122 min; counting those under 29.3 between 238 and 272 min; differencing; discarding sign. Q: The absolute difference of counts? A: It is 17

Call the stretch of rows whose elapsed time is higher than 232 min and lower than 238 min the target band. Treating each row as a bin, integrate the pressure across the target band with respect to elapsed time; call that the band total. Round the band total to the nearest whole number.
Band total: 195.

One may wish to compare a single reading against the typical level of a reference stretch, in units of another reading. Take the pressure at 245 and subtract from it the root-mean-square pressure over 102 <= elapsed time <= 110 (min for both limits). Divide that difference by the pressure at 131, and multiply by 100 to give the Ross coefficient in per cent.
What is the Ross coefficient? 37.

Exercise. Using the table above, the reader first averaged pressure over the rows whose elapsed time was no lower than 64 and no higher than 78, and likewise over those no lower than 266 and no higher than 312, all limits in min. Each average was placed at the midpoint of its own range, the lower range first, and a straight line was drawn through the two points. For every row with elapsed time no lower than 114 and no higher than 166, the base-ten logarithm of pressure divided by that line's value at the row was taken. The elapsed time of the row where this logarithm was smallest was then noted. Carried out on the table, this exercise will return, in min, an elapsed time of 121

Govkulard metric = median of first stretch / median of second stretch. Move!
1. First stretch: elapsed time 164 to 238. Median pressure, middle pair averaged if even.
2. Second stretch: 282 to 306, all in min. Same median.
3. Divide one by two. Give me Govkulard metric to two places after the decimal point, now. 0.89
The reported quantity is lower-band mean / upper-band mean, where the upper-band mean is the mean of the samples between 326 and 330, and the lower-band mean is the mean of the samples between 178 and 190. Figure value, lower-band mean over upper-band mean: 0.80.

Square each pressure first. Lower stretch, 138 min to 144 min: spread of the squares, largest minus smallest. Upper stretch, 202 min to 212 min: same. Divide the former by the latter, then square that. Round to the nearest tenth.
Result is 0.3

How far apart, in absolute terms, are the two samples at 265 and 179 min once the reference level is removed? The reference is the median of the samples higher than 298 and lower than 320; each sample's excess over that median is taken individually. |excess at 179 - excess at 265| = 11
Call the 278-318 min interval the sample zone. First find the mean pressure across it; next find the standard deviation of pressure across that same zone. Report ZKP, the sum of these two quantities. 38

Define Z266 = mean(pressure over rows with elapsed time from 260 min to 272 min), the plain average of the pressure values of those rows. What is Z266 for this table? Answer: 42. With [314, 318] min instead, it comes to 39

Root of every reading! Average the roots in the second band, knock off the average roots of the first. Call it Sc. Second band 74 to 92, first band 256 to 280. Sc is -1.0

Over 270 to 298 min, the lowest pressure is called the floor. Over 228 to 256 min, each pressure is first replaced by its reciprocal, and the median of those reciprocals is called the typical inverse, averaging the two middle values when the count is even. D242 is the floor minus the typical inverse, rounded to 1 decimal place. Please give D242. 34.5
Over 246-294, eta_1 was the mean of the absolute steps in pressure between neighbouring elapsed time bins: 1.0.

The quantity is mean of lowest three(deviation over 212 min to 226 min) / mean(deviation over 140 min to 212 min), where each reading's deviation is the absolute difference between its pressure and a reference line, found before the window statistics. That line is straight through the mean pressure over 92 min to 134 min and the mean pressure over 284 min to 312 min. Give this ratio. 0.22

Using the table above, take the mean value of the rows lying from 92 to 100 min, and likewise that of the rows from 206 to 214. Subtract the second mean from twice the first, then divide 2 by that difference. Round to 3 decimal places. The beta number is 0.080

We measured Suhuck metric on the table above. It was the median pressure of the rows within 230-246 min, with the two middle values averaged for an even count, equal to 33.1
